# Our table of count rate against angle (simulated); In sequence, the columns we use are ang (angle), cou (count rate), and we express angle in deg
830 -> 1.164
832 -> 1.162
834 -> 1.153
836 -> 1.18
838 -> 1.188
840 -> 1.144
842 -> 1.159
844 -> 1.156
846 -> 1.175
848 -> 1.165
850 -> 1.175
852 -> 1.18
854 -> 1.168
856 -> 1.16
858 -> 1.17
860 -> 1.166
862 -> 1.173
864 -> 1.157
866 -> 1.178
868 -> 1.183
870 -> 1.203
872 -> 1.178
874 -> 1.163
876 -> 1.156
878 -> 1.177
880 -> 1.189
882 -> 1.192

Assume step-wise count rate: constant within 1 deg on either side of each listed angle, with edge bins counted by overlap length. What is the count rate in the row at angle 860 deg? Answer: 1.166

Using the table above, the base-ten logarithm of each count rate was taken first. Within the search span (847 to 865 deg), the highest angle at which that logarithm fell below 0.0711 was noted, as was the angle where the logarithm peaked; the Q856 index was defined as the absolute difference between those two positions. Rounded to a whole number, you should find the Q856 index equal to 12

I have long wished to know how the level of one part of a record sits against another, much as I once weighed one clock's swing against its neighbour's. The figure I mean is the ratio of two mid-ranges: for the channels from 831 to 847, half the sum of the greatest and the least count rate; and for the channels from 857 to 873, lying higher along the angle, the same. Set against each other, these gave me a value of 0.99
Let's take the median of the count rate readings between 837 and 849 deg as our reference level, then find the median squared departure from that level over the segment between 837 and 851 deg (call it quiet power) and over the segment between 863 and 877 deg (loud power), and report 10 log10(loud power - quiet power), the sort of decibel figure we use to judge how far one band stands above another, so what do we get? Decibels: -40.6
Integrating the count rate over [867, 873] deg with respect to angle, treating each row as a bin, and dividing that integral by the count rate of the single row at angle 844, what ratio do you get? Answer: 6.17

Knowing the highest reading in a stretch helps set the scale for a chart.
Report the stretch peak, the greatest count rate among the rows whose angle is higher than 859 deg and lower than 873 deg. 1.203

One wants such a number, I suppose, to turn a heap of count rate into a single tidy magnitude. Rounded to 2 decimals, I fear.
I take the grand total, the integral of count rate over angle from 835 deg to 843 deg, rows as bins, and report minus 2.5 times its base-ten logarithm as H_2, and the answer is -2.43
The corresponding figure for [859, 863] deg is -1.68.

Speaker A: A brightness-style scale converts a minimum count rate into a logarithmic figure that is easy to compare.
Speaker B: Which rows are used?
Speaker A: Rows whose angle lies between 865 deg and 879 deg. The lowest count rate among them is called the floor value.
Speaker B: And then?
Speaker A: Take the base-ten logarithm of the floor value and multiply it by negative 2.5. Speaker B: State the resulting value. -0.157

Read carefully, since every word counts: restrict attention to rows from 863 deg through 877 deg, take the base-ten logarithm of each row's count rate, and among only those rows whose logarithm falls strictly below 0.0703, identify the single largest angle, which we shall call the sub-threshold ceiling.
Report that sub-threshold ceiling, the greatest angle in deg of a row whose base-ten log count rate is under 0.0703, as 876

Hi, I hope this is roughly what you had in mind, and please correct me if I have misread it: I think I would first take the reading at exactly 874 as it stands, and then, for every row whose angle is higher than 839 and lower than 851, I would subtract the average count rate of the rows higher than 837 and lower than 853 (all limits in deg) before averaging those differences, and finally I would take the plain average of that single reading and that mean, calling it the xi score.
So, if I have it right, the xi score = 0.579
